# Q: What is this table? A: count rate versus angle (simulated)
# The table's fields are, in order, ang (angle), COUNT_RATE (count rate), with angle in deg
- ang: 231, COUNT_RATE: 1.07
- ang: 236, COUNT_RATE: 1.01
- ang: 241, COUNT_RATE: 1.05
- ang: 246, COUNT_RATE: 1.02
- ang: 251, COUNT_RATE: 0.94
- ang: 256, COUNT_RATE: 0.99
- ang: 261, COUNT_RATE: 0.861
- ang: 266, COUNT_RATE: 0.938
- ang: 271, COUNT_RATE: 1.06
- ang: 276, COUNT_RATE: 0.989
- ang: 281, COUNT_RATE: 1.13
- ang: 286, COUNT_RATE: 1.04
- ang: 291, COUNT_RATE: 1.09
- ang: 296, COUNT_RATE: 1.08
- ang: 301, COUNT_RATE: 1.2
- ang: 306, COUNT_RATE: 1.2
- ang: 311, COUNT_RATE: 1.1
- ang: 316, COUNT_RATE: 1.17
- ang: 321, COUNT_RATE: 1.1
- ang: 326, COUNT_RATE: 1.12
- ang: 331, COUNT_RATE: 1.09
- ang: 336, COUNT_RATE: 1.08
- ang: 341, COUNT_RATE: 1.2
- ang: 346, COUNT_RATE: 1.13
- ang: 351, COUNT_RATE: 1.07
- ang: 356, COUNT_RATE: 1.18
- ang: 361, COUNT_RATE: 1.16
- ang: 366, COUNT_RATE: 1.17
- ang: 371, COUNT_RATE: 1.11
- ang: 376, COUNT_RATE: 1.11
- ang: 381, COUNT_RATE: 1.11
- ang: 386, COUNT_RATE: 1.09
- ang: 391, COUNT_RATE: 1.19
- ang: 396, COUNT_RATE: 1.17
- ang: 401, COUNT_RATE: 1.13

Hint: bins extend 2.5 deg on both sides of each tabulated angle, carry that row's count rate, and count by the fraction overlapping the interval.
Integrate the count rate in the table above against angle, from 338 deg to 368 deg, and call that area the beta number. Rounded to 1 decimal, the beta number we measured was 34.5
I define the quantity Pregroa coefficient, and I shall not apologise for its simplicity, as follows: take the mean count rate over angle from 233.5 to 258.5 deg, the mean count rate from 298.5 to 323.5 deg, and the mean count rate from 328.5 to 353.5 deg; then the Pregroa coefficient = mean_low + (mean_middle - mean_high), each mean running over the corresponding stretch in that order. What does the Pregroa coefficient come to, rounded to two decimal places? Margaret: 1.04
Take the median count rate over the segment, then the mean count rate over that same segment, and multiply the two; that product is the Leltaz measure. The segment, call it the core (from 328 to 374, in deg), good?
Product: 1.28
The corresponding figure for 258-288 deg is 1.02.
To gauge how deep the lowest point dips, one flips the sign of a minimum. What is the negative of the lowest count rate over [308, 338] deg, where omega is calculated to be -1.08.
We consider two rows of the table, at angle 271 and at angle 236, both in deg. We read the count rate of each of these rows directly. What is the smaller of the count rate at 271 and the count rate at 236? 1.01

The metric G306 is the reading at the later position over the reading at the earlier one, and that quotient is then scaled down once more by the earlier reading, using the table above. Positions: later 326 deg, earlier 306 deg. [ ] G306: 0.78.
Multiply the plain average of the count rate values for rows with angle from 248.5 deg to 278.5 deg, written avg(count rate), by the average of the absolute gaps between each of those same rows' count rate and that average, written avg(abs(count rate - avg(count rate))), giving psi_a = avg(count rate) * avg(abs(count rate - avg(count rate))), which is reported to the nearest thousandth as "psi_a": 0.048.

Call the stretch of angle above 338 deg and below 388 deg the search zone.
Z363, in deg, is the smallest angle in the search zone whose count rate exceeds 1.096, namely 341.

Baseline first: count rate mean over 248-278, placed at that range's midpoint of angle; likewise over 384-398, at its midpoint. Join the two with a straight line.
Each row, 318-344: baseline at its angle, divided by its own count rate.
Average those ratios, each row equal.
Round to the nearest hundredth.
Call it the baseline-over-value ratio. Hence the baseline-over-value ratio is 0.95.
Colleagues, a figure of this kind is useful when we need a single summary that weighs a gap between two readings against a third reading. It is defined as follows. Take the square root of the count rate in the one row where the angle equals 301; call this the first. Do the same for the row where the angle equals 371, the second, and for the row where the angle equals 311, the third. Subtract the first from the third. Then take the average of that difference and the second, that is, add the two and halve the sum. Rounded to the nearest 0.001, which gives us 0.503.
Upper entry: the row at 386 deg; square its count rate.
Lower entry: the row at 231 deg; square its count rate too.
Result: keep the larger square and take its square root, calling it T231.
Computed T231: 1.09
